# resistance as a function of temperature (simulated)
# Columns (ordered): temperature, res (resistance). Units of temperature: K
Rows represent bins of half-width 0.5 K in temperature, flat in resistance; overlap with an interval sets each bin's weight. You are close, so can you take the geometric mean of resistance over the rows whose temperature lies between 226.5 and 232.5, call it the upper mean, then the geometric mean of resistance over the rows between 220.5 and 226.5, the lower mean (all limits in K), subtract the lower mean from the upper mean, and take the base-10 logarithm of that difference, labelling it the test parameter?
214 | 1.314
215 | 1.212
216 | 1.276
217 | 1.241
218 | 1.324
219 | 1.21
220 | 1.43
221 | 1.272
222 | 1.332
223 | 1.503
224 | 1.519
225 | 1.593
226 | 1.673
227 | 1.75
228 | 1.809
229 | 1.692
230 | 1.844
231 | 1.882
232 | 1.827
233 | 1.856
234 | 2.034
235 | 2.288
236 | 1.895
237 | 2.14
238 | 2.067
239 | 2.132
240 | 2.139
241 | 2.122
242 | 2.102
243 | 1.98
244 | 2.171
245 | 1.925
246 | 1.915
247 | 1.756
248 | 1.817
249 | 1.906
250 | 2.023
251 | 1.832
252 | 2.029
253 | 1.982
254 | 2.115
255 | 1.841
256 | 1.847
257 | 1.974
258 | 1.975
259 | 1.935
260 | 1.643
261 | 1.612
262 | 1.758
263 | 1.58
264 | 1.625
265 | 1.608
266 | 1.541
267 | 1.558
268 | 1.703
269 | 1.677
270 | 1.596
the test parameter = -0.49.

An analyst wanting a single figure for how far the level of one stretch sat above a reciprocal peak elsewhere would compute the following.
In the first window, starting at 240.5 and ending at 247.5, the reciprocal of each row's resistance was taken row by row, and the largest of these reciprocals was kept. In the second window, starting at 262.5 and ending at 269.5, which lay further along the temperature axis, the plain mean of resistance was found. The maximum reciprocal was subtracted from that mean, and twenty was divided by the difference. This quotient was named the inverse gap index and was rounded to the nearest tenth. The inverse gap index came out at 19.2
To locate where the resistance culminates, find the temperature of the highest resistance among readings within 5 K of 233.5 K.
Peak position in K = 235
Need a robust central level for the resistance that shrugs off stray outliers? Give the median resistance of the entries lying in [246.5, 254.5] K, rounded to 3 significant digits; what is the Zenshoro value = 1.94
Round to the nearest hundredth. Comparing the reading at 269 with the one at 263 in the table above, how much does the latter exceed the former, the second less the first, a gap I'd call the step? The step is -0.10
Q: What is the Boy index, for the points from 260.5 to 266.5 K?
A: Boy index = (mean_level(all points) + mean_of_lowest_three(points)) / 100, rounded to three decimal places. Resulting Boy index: 0.032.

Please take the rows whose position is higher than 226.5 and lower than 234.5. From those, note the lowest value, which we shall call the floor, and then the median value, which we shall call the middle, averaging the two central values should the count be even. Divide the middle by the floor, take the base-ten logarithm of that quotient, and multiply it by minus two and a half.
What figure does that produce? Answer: -0.088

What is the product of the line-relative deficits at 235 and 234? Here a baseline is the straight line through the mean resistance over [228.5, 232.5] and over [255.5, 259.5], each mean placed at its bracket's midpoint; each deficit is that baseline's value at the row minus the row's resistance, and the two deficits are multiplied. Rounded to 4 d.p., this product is 0.0945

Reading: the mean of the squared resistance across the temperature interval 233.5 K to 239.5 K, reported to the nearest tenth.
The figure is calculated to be 4.4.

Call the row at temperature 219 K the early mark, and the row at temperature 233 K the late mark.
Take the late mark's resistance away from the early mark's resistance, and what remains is -0.6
